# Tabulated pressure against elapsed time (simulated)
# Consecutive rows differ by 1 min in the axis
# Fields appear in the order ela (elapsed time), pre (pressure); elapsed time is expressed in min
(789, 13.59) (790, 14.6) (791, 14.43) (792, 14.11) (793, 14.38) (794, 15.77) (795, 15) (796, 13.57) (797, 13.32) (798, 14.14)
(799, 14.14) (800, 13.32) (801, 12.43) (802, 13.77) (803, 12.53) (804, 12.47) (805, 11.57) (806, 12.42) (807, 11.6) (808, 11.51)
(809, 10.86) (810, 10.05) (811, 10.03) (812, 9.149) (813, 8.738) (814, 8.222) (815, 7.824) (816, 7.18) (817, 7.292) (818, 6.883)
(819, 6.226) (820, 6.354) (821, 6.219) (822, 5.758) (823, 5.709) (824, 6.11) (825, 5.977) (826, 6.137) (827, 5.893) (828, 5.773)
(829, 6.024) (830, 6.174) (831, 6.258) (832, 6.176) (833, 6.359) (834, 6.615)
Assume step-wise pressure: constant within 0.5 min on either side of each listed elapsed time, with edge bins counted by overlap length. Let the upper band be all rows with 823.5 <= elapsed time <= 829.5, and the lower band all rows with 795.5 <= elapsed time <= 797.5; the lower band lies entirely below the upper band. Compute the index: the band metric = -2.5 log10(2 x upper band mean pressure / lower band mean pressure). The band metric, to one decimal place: 0.1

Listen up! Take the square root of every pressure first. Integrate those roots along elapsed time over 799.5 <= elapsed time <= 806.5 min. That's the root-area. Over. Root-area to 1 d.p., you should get 24.9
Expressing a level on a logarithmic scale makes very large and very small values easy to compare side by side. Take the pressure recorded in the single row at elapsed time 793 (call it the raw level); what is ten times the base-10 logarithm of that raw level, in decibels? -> 11.6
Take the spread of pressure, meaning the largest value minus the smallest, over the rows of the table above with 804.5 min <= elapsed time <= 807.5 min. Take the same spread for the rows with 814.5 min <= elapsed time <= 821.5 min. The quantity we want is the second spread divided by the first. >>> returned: 1.9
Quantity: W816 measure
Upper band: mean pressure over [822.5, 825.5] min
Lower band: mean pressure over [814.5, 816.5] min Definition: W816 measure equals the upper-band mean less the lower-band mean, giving -2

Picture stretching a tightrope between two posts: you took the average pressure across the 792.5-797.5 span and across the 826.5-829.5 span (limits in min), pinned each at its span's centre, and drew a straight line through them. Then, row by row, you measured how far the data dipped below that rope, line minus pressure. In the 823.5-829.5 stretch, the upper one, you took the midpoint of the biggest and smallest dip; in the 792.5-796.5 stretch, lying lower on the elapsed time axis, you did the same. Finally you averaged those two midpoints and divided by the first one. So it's -0.10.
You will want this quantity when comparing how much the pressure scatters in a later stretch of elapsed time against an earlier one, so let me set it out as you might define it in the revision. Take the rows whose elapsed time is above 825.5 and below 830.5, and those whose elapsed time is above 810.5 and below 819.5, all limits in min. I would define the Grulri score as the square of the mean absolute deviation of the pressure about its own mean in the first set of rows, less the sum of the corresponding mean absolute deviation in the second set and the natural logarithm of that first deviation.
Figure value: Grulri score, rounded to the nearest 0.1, 1.1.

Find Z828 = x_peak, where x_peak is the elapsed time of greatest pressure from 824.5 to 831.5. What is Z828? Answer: 831 min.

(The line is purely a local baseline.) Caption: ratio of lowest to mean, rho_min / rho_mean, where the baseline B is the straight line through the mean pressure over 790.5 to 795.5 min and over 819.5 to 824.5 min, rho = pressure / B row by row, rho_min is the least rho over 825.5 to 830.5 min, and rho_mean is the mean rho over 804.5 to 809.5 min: 1.2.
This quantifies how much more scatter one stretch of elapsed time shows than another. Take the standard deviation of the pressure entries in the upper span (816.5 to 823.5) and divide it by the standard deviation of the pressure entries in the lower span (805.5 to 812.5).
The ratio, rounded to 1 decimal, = 0.5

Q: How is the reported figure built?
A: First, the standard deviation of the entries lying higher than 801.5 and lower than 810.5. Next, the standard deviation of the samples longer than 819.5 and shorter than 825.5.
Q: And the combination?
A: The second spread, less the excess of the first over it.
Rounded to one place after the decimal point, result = -0.6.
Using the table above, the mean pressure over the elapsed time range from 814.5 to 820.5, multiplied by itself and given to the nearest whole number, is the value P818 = 48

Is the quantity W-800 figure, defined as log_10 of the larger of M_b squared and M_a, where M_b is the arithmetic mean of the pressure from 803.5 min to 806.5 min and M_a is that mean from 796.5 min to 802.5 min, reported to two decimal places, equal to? 2.17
